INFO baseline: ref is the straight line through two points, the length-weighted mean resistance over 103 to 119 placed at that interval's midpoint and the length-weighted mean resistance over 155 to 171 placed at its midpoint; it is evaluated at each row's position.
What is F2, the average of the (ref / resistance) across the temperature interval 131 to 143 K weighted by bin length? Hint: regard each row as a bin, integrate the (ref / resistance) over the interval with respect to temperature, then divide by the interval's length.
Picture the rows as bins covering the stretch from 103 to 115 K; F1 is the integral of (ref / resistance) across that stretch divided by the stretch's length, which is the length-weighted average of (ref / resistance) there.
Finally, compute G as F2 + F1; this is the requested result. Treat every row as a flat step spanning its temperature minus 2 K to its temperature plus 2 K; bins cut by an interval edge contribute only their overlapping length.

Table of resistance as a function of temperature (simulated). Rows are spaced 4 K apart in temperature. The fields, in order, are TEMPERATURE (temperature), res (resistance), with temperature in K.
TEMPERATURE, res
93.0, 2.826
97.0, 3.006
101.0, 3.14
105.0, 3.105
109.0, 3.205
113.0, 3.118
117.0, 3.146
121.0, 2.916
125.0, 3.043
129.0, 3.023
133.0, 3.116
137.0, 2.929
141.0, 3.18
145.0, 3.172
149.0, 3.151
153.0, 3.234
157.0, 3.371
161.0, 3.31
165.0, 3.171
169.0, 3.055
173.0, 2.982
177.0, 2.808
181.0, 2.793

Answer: 2.04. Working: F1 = 1.00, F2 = 1.04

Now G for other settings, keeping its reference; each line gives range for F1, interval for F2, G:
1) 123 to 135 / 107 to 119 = 2.03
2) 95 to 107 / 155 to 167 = 2.00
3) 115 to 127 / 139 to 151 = 2.05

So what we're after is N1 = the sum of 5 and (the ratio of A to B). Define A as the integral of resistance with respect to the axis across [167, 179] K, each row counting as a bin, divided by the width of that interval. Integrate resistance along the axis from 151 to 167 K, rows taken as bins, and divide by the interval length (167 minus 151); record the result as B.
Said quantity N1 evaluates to 5.90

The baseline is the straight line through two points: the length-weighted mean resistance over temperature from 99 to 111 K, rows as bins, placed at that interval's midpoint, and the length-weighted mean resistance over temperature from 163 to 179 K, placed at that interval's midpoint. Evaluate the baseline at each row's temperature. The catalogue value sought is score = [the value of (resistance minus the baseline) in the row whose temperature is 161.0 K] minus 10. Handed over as -9.7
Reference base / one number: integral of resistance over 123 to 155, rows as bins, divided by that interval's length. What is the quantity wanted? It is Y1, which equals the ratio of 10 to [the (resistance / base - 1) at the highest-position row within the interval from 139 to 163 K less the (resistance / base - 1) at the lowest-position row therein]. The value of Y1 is 239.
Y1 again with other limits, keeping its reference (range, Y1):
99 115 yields -1412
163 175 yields -164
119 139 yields 2389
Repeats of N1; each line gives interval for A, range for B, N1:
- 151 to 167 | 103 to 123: 6.06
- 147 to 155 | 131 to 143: 6.04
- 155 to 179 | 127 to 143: 6.02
